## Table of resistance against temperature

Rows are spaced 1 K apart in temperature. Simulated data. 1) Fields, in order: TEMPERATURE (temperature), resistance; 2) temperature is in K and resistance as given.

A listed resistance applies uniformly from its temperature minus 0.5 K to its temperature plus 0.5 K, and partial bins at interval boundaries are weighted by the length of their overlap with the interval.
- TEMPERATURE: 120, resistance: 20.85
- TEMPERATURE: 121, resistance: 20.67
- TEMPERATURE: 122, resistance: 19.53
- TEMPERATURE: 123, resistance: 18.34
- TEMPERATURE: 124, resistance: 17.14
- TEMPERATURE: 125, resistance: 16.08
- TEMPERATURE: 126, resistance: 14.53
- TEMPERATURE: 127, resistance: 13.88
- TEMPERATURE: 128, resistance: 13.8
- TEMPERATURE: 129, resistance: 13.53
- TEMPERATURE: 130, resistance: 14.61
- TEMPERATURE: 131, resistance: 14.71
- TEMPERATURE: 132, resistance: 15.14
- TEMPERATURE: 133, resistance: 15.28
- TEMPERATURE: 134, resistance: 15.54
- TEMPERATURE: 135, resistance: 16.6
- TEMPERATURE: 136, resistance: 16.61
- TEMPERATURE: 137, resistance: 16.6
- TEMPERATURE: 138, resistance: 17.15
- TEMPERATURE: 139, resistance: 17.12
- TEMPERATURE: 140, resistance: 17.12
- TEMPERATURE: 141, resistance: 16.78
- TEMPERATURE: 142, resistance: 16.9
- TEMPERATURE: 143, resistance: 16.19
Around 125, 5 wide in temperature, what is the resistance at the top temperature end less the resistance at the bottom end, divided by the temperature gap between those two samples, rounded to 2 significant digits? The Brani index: -1.1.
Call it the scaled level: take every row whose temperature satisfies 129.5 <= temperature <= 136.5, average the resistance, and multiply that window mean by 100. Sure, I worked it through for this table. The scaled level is 1550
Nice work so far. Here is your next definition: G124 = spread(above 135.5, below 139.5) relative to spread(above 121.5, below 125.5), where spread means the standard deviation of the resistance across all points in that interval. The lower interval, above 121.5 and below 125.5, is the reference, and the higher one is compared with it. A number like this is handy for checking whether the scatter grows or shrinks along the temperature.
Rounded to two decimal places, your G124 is 0.21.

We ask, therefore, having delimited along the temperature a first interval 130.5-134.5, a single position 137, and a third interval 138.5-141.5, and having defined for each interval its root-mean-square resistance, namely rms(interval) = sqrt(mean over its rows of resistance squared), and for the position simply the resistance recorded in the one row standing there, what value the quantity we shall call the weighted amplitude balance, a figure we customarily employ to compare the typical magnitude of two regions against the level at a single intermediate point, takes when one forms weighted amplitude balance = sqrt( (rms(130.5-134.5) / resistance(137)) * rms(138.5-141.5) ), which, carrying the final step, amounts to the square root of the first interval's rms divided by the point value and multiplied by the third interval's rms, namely 3.94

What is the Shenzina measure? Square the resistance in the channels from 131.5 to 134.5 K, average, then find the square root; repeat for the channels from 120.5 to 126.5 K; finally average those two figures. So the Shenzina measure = 16.58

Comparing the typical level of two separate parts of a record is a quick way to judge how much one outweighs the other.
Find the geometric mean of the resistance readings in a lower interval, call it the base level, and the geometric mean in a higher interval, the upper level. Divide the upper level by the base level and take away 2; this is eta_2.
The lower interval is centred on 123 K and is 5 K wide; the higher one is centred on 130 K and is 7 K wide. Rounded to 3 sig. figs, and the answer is -1.21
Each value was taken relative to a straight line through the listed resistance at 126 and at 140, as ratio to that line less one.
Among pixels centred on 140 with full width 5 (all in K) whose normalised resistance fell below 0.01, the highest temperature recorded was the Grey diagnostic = 142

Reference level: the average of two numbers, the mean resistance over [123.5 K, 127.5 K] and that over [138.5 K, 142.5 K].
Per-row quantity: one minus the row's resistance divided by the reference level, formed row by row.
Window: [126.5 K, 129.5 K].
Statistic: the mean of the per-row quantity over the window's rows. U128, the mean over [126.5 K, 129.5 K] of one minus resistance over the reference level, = 0.15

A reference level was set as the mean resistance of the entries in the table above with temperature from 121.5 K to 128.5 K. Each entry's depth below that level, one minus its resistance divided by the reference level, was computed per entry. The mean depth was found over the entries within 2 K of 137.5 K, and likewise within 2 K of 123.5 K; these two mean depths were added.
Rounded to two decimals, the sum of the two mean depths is -0.14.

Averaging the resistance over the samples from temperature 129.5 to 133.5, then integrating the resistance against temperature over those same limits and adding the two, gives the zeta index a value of 75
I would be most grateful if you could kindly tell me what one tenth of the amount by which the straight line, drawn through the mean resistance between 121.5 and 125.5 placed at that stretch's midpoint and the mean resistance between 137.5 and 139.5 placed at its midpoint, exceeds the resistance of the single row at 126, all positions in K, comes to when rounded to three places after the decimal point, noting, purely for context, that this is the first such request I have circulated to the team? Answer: 0.314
